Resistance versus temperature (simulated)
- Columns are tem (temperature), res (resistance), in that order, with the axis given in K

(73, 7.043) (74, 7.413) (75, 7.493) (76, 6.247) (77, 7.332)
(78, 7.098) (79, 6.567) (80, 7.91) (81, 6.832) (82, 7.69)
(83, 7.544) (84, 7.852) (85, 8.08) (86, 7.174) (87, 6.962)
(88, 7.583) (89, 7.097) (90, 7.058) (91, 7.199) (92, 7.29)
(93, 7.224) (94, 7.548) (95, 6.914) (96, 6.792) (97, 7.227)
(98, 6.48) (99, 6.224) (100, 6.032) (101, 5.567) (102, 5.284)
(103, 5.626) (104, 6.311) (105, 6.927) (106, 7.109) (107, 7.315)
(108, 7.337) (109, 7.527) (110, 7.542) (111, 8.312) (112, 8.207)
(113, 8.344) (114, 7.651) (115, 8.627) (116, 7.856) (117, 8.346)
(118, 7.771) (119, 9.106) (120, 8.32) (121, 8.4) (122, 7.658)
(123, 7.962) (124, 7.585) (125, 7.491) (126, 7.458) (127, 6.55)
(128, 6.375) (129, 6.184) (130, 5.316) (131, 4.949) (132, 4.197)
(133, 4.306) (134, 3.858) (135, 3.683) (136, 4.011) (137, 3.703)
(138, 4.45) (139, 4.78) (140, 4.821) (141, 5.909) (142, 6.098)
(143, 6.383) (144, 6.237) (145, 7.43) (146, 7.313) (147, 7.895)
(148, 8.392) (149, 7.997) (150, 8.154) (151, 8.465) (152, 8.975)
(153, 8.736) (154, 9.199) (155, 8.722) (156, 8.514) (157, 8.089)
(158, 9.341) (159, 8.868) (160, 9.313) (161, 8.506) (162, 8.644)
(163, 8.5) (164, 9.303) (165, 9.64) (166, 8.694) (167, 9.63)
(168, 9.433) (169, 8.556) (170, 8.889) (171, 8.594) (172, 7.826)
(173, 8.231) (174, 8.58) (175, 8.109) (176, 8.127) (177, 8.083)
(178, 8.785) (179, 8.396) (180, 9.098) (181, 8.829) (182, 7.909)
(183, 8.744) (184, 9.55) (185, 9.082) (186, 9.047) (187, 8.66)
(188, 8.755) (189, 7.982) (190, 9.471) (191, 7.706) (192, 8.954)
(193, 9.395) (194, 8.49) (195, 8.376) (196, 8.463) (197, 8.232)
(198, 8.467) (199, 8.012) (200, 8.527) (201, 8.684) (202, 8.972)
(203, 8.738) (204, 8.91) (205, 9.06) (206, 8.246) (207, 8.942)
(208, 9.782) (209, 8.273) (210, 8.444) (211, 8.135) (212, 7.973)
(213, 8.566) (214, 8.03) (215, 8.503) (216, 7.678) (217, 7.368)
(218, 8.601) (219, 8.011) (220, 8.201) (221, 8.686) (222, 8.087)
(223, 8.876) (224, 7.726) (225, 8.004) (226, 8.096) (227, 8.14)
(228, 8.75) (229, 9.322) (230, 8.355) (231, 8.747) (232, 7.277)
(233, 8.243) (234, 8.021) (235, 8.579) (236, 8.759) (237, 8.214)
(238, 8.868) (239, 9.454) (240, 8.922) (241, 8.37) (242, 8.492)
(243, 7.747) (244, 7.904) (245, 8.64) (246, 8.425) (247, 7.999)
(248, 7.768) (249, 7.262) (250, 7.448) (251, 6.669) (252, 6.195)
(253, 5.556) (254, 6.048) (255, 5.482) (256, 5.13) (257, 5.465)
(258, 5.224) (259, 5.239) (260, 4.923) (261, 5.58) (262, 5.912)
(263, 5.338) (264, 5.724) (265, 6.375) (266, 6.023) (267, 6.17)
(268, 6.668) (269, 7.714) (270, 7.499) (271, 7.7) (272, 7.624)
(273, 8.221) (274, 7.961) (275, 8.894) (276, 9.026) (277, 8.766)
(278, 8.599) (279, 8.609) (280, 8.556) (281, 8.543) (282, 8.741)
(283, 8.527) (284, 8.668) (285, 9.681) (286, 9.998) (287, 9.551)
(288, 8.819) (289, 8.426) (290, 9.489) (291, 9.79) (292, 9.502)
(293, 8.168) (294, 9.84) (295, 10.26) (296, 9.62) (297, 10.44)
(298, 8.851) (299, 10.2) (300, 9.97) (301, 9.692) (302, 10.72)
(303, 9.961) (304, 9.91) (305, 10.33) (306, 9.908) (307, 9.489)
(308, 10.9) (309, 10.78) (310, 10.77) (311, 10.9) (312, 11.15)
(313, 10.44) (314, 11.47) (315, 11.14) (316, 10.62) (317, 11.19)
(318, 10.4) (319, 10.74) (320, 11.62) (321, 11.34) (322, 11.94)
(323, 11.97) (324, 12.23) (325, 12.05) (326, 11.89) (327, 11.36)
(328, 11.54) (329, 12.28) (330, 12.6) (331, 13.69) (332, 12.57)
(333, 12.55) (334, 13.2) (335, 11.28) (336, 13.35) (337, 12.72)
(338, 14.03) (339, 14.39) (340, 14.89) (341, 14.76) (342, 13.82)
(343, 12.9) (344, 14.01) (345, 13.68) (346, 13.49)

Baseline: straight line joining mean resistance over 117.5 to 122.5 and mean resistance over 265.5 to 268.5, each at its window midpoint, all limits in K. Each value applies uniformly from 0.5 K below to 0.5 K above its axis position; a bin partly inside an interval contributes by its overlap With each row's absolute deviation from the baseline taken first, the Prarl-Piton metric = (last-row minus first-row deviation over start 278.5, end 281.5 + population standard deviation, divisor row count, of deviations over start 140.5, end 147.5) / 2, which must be 0.35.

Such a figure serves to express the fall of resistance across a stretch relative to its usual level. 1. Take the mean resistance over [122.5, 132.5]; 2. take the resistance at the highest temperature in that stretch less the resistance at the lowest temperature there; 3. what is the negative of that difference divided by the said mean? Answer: 0.59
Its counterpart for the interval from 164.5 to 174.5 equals 0.12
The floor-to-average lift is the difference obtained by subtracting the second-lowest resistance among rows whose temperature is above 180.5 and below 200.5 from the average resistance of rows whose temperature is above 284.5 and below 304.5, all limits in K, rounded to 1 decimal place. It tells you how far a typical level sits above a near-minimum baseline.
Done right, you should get 1.7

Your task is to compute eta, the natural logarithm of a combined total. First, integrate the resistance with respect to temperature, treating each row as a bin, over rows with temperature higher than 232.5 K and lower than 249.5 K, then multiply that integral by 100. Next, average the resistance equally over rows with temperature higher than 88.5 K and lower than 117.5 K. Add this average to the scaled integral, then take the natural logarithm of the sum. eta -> 9.6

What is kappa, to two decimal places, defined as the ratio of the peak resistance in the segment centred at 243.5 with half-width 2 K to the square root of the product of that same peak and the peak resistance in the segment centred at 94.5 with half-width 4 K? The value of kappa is 1.07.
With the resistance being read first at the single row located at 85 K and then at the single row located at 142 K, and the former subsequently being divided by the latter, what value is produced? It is 1.3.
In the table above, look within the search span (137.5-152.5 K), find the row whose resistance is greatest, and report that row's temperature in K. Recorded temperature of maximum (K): 152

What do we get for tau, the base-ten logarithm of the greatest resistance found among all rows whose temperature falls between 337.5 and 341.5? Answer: 1.17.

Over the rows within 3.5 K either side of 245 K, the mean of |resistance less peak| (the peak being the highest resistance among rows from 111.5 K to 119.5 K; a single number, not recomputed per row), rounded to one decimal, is 1.0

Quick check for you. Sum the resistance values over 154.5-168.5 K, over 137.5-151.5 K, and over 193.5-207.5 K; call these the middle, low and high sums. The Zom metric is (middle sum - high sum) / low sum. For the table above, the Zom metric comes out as 0.05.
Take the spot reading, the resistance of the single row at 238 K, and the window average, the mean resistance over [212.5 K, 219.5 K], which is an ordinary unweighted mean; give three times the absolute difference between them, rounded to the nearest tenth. 2.3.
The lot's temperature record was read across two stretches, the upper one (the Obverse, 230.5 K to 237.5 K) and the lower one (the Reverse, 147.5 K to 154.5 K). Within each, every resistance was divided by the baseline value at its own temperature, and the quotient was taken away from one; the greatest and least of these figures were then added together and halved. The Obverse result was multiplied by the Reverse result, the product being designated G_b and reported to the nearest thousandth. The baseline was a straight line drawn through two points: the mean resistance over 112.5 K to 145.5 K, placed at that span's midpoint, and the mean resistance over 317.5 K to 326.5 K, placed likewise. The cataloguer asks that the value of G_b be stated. -0.028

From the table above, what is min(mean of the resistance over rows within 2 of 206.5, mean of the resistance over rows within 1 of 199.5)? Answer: 8.3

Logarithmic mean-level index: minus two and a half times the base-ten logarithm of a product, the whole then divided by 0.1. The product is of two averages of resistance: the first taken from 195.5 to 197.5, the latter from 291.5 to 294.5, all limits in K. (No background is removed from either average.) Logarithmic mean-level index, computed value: -47.1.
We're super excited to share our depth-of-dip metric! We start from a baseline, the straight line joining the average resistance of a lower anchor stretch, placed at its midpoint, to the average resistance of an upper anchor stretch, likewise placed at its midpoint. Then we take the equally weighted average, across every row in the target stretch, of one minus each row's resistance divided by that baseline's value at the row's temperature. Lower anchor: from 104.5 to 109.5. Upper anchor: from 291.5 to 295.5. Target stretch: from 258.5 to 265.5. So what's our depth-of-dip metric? 0.38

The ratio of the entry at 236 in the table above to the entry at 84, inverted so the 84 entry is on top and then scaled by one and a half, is 1.3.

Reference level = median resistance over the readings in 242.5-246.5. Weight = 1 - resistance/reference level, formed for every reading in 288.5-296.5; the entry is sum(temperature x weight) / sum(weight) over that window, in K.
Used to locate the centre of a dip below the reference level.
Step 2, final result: 293.1 K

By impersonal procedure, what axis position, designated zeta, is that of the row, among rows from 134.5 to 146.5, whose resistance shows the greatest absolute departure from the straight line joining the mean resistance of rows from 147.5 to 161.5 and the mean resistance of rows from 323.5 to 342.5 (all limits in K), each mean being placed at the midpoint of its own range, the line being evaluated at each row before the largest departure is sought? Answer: 137 K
